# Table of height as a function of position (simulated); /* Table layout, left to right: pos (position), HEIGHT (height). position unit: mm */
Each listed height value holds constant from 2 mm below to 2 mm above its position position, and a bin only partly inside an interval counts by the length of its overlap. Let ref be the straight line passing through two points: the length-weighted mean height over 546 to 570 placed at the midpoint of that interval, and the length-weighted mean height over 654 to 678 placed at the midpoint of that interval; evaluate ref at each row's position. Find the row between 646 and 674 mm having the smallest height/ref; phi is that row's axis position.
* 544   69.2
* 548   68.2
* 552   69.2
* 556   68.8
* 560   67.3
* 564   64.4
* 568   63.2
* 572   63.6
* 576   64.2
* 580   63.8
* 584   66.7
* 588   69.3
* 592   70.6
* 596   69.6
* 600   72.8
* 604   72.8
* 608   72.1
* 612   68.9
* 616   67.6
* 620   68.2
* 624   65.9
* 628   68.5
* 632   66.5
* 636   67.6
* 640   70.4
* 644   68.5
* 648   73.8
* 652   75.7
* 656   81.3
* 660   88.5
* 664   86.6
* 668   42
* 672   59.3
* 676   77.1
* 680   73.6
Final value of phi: 668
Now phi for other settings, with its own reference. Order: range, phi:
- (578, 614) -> 580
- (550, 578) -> 568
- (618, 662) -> 624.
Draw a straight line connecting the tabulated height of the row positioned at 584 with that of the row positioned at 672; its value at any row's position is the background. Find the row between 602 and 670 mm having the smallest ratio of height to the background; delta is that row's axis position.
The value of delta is 668 mm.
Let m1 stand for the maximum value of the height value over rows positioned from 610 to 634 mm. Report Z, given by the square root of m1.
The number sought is 8.3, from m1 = 68.9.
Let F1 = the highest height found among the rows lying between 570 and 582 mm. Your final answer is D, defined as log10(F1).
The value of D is 1.808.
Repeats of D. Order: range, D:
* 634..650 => 1.868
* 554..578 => 1.838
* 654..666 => 1.947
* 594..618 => 1.862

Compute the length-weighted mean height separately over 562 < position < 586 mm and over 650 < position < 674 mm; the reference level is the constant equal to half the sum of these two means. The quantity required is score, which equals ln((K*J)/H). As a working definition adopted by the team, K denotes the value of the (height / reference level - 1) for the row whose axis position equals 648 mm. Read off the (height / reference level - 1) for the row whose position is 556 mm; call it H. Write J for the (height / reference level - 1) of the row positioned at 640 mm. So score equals -1.1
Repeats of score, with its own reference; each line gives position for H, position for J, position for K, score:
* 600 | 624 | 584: -4.4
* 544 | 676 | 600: -0.5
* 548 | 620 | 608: -2.9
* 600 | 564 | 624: -3.5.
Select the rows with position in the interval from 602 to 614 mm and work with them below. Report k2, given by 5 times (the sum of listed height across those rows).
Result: 1069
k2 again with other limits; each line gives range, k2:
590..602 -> 1065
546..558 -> 1031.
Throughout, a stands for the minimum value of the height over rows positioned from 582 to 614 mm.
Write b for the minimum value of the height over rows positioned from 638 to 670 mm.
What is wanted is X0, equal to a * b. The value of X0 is 2801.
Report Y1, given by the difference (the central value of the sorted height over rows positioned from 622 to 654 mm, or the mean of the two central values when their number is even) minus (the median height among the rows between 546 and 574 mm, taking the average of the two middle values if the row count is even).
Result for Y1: 1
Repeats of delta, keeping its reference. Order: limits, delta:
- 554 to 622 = 568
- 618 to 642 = 624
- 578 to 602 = 580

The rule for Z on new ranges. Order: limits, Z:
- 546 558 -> 8.3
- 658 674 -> 9.4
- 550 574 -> 8.3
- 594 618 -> 8.5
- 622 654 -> 8.7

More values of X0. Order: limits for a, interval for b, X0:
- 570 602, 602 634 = 4191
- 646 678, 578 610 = 2680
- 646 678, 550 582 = 2654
